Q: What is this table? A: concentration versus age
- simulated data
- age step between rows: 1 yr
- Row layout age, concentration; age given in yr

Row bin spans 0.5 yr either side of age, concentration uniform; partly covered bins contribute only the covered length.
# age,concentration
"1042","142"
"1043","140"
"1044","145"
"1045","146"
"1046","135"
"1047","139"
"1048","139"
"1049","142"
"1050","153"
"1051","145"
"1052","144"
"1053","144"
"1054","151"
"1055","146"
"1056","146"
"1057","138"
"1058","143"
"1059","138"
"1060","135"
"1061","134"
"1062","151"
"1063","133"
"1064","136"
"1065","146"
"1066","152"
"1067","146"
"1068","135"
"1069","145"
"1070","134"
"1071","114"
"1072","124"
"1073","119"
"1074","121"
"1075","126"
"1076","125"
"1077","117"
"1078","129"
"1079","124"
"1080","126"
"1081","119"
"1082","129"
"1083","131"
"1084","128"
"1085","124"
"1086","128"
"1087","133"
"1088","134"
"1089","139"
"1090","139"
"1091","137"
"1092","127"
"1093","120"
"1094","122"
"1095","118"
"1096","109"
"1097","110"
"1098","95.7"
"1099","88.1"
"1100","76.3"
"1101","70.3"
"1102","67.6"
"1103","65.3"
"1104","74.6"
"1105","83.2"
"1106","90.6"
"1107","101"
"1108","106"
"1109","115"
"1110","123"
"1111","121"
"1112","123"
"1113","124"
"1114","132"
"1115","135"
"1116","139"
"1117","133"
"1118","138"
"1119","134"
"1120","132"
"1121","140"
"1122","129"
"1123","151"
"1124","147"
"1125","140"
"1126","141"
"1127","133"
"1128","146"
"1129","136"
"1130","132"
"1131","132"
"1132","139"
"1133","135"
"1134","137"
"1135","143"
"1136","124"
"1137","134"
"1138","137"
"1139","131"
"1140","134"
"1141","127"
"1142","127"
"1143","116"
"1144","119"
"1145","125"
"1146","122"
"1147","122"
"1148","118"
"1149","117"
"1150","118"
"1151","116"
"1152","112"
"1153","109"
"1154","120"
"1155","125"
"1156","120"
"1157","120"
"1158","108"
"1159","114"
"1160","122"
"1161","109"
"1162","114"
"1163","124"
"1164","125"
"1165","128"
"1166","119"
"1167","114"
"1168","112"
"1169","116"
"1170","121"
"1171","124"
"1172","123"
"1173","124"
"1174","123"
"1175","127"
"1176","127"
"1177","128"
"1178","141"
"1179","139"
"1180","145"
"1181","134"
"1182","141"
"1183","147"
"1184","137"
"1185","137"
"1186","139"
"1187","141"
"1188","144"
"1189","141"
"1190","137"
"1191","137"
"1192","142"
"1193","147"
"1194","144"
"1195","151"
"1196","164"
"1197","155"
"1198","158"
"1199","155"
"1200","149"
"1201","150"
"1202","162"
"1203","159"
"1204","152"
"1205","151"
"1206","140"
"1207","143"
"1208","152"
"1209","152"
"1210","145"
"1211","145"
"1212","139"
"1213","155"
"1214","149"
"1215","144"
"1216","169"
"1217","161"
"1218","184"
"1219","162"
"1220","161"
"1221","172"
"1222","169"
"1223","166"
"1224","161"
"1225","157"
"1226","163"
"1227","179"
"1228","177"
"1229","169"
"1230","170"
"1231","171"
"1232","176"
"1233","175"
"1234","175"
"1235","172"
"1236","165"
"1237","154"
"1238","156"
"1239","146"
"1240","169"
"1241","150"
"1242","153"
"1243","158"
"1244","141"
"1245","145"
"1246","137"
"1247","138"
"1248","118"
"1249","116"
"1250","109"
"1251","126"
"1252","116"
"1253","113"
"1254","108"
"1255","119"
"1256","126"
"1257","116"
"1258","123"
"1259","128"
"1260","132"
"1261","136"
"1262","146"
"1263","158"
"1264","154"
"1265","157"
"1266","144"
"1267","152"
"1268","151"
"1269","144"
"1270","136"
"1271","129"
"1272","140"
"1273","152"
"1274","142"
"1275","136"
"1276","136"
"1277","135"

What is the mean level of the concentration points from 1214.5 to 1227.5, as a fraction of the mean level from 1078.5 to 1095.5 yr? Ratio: 1.29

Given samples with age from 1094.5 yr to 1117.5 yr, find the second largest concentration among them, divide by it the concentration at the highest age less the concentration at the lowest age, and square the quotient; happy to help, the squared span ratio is 0.012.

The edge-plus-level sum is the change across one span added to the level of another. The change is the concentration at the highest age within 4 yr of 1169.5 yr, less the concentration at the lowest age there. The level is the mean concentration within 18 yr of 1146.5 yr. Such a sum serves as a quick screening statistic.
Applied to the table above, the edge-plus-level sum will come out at 129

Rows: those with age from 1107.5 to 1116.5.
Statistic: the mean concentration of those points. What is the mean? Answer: 124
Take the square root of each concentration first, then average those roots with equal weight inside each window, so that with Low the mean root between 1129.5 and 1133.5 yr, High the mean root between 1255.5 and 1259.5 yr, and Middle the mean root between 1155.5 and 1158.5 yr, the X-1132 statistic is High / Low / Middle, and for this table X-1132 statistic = 0.089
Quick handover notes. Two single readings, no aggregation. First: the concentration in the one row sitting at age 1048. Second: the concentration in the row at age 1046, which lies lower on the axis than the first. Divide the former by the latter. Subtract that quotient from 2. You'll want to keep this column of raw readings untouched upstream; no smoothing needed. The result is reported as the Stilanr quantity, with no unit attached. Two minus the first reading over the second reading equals 0.97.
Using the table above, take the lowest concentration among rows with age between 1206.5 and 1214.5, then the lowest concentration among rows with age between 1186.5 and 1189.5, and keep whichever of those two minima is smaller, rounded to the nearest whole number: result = 139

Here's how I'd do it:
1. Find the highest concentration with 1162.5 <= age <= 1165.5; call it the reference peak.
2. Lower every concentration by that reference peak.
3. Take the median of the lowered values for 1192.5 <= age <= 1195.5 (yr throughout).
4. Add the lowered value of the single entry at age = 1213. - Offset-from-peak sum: 46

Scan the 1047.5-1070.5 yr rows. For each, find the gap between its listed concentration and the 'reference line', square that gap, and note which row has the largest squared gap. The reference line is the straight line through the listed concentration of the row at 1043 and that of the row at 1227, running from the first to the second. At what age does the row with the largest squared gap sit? 1070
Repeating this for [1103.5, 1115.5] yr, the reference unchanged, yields 1104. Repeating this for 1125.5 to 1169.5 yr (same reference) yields 1158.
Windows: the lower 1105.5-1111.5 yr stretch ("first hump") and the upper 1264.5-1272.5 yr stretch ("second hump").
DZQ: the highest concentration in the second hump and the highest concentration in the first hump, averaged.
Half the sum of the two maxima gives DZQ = 140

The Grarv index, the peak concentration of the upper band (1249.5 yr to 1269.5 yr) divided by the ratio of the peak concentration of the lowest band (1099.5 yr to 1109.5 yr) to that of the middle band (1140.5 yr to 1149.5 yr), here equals 174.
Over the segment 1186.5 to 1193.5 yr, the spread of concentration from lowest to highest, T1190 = 10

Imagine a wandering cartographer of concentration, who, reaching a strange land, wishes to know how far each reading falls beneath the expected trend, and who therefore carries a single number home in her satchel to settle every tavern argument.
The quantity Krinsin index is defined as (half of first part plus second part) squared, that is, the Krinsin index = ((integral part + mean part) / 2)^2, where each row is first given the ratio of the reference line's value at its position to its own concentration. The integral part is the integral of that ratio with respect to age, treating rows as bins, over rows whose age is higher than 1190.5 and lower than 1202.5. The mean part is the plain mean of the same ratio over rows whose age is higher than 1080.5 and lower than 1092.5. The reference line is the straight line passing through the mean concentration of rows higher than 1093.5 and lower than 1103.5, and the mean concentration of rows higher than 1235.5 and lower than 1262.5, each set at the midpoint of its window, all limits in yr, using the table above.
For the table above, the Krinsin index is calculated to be 26.2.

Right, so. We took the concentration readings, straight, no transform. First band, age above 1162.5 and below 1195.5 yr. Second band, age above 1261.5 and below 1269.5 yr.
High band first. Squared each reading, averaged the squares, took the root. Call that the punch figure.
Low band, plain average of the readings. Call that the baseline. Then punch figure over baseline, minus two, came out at -0.9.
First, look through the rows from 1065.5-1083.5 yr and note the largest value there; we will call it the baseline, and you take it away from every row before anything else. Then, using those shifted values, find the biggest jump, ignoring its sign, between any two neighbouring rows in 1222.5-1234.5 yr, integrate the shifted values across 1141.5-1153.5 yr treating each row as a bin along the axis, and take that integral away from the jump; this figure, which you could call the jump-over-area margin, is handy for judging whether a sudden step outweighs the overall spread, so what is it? 419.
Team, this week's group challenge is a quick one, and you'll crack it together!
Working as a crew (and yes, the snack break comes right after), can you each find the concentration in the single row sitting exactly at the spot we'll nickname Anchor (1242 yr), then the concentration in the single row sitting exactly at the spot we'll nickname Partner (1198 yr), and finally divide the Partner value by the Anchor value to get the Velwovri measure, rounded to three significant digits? 1.03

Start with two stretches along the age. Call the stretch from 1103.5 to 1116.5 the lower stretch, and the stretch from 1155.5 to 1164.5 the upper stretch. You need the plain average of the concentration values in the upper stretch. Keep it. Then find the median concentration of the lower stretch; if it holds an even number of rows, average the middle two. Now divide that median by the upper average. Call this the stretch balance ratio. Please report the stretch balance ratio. 1.03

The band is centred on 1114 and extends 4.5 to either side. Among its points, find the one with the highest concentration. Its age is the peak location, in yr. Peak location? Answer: 1116 yr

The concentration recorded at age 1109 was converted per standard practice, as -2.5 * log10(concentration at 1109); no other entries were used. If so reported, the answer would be -5.15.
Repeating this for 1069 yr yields -5.40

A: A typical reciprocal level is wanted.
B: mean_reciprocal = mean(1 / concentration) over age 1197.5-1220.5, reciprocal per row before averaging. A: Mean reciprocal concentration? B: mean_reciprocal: 0.0065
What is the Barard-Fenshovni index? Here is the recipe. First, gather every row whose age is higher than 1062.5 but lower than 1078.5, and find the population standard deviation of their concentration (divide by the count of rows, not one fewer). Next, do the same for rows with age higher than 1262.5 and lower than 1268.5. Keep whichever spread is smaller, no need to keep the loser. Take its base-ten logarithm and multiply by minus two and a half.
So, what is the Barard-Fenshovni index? -1.66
